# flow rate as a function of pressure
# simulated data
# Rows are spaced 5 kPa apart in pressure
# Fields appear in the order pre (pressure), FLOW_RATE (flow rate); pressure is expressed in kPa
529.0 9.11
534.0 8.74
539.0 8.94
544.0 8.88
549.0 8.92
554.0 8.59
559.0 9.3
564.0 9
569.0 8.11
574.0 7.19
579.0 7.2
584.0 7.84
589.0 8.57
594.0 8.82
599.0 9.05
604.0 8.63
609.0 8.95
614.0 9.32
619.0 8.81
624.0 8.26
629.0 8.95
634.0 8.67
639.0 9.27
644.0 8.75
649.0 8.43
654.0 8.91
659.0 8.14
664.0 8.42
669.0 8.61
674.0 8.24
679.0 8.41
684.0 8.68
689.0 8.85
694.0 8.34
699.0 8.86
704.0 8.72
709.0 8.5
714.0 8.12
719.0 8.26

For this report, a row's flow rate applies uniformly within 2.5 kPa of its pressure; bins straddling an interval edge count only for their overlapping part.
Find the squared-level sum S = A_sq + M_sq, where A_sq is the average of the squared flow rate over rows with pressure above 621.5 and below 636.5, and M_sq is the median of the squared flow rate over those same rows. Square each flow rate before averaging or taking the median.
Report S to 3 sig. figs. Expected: 150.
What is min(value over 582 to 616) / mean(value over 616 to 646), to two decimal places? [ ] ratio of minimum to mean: 0.89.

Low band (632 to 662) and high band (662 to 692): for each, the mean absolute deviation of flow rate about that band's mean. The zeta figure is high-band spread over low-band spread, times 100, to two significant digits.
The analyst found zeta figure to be 63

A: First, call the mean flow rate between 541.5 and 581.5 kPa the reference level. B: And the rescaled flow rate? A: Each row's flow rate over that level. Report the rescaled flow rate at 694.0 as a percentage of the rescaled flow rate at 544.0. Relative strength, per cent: 94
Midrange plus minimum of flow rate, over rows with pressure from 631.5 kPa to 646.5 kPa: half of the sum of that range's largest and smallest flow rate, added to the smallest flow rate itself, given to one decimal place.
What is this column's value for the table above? 17.6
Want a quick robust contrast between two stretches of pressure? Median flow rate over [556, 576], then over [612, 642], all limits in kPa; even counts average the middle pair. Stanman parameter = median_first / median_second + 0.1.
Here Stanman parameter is 1.06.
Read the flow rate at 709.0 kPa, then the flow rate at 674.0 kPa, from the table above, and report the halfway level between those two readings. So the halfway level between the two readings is 8.37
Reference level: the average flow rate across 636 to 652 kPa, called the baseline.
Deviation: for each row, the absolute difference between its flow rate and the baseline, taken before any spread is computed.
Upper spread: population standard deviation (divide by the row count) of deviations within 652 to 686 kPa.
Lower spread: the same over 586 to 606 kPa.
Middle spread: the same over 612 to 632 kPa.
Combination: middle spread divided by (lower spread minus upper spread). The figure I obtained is -2.2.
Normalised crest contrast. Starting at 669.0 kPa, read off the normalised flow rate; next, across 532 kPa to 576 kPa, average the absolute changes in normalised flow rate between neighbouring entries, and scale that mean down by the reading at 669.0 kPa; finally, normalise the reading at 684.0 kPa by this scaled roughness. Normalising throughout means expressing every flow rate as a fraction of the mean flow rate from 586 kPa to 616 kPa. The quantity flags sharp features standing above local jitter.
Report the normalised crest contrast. 19.5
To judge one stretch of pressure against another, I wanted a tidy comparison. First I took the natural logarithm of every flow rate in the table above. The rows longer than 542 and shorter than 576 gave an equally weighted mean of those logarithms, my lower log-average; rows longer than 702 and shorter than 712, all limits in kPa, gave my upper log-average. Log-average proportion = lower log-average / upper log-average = 1.00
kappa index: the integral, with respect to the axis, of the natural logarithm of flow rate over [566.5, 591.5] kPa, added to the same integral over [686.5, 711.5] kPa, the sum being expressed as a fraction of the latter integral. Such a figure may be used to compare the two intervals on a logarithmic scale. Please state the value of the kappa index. 1.950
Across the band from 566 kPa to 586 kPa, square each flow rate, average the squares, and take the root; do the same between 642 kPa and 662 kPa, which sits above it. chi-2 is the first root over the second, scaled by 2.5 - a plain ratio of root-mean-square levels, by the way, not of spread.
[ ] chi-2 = 2.22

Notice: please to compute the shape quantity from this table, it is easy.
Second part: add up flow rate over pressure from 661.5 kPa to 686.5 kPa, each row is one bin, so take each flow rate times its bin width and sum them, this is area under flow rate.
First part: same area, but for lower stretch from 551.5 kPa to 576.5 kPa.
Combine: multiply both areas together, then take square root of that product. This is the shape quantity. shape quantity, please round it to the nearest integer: 211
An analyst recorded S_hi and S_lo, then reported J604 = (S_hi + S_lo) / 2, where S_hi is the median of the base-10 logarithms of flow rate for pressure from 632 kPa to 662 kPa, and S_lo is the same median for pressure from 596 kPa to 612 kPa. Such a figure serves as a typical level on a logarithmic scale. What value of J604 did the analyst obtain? 0.946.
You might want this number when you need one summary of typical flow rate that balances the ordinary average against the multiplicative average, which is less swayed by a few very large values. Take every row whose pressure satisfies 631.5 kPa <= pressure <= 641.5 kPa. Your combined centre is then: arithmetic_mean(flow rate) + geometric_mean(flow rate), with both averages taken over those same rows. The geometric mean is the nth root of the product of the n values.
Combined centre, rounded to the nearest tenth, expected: 17.9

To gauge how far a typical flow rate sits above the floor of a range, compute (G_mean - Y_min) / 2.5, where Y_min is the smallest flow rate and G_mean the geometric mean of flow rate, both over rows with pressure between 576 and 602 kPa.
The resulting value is 0.43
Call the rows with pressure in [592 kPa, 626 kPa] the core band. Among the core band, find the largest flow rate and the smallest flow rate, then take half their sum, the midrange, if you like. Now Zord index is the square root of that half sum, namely 2.96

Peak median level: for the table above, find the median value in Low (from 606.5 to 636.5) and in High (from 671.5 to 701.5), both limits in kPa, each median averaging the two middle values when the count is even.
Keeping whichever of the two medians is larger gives 8.88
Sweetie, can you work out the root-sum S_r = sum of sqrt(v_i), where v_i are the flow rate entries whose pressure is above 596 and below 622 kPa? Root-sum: 15.0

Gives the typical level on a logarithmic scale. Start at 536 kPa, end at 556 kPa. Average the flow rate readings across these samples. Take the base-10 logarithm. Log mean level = 0.946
